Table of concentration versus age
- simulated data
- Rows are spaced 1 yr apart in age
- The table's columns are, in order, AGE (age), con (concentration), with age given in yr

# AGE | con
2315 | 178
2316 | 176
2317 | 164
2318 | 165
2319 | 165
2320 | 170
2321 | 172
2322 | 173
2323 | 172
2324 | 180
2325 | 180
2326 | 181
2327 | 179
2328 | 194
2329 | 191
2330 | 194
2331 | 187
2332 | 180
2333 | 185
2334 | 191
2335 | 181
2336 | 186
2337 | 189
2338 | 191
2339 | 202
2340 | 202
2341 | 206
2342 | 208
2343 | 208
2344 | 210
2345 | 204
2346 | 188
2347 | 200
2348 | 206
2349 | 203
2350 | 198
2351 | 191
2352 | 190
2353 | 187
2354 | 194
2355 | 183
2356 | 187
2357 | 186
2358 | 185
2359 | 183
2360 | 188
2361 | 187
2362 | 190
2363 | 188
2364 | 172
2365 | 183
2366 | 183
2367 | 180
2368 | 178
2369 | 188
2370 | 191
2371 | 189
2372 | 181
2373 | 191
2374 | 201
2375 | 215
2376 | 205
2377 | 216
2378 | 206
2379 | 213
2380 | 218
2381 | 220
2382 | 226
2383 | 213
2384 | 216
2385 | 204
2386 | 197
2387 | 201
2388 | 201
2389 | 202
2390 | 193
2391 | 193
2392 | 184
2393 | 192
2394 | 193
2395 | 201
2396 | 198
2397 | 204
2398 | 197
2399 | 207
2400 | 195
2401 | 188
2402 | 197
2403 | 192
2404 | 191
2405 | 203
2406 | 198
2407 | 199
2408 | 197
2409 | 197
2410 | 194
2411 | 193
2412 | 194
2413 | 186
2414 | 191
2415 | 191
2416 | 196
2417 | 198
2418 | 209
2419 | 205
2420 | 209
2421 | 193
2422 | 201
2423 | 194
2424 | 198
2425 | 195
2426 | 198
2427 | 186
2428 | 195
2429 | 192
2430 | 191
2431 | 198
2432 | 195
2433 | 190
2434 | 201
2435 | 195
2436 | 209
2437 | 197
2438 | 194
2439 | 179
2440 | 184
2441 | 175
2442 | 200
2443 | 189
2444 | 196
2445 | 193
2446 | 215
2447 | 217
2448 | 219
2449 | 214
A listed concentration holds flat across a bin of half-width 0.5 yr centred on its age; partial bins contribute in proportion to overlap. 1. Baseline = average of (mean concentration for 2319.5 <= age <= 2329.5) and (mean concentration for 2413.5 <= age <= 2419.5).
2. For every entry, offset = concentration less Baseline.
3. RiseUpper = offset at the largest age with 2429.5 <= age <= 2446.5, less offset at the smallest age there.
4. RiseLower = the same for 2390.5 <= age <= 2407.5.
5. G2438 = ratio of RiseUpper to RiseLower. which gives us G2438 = 4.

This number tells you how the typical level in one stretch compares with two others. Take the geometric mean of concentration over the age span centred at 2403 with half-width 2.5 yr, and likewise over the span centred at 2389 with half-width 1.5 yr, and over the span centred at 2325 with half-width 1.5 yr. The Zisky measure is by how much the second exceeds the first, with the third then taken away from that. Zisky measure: -176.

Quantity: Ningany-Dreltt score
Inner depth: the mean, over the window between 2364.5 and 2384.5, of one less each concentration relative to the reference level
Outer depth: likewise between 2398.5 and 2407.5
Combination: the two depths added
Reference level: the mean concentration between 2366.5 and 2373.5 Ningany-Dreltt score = -0.14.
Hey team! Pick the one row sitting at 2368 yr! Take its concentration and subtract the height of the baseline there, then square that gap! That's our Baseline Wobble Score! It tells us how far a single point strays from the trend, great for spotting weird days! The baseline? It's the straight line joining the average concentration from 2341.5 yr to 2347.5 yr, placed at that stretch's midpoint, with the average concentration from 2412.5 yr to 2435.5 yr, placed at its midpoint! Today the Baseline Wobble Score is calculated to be 525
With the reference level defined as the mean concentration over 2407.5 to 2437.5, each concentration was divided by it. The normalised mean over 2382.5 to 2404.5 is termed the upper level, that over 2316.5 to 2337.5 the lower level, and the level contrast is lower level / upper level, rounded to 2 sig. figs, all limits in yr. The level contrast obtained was 0.91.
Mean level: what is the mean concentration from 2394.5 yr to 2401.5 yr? 199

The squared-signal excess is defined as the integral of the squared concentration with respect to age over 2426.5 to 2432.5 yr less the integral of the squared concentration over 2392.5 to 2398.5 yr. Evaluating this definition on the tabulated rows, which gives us -10948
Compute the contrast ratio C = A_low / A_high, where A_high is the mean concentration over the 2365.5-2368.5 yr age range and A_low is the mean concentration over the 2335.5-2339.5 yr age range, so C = 1.06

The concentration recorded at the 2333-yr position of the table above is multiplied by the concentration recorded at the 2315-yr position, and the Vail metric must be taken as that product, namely 32930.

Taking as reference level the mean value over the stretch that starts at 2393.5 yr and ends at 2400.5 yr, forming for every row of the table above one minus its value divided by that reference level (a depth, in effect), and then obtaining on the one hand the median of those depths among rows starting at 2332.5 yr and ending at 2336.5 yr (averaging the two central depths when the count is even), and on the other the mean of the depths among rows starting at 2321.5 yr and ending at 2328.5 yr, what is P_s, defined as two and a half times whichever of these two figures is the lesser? 0.17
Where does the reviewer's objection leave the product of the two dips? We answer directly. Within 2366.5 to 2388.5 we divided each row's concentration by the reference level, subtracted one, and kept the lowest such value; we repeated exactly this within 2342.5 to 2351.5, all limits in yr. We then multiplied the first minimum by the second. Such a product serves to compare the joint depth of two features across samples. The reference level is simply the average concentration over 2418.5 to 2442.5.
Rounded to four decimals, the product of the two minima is 0.0030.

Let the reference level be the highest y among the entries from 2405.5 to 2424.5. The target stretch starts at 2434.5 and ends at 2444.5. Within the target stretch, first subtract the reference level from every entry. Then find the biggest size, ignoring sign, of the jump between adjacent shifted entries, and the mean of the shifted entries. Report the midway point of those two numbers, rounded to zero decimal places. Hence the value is 4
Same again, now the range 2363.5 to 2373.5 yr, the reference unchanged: -7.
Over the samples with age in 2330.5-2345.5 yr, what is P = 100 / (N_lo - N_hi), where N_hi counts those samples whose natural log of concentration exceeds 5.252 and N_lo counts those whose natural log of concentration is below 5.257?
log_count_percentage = -100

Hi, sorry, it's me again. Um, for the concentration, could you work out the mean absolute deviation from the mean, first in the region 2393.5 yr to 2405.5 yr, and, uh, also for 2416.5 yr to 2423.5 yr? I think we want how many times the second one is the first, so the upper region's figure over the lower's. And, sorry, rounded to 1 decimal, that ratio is 1.2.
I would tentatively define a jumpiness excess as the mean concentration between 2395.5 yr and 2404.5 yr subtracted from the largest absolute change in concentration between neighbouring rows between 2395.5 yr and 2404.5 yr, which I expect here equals -185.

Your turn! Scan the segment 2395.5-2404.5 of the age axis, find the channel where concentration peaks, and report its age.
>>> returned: 2399 yr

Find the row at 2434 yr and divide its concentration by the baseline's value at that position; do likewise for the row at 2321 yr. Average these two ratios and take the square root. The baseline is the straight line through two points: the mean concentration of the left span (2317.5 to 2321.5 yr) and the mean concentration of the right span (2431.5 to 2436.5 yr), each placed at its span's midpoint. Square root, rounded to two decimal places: 1.01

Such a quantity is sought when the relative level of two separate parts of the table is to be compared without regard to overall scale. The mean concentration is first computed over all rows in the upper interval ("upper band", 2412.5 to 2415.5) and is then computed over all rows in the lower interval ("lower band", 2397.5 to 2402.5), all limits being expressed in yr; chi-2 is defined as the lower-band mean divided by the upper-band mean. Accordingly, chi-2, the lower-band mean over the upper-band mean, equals 1.04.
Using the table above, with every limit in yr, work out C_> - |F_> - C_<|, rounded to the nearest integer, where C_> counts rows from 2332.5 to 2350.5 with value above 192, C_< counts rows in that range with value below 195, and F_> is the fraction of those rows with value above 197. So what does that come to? 5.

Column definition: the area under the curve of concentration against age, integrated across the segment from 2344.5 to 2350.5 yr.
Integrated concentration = 1199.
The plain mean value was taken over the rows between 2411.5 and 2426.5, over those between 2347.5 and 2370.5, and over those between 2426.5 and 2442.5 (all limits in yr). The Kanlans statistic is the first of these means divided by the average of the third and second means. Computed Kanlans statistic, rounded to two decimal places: 1.04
